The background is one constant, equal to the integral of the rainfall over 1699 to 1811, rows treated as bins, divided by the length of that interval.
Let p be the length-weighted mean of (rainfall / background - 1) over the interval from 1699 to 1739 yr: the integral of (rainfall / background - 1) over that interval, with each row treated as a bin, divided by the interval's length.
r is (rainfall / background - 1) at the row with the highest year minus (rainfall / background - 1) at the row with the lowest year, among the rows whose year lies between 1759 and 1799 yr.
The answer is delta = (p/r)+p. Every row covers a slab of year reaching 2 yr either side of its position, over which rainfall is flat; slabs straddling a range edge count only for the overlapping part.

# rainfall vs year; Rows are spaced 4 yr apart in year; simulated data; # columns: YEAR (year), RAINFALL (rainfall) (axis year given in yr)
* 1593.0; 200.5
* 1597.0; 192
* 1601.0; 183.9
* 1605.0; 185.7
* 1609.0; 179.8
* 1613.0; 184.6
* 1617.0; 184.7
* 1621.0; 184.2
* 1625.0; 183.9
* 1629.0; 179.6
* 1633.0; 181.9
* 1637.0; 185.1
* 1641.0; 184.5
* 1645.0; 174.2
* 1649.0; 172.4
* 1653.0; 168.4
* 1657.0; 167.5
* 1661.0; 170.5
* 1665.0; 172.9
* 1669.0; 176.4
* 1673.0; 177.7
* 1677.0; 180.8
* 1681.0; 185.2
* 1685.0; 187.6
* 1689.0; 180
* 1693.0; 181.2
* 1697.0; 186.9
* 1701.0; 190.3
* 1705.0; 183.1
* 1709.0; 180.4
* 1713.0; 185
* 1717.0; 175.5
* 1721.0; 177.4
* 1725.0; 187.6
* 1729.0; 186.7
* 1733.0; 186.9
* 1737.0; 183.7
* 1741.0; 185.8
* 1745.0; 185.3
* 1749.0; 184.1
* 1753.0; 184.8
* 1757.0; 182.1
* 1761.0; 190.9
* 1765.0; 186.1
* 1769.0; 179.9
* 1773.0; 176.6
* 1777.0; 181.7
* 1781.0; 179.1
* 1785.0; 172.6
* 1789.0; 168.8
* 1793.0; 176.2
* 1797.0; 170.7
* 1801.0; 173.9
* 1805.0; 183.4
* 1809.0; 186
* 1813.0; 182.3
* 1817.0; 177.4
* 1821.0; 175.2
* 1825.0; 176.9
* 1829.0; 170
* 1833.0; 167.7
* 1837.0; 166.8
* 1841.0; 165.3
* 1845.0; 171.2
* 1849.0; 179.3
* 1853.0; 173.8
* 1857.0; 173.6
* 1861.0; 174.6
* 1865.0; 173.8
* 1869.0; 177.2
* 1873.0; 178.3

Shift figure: -0.1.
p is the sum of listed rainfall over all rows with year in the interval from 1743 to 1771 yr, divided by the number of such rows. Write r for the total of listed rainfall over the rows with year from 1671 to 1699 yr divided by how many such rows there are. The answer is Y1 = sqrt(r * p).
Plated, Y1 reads 184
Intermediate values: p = 185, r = 183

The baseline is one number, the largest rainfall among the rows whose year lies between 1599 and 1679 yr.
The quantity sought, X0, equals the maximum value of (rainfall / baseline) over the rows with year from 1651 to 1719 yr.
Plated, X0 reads 1.02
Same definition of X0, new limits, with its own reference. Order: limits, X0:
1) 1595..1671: 1.03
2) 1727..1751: 1.01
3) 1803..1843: 1.00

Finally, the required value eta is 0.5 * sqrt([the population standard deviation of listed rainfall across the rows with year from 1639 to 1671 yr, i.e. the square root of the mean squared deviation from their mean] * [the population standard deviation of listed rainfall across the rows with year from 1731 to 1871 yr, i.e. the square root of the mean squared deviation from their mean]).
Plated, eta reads 2.8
